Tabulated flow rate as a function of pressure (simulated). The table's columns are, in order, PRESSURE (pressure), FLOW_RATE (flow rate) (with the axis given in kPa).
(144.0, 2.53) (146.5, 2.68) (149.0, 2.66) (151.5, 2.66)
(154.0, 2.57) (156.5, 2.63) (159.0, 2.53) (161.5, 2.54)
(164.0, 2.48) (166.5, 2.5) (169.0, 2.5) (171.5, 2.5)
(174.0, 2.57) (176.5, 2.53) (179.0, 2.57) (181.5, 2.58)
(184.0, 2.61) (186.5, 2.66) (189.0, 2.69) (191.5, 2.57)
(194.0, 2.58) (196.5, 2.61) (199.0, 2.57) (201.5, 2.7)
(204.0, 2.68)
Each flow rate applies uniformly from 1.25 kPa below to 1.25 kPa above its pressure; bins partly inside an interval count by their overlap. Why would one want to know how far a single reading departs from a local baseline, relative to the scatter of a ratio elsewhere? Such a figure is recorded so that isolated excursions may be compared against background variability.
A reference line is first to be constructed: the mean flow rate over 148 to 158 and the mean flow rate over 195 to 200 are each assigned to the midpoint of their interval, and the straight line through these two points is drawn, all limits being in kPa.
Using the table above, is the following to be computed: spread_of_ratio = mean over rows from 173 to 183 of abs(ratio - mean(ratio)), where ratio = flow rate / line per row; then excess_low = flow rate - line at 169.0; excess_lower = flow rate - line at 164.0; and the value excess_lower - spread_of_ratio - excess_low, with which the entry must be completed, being -0.03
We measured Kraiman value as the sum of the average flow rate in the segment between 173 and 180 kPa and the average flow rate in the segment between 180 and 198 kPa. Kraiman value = 5.17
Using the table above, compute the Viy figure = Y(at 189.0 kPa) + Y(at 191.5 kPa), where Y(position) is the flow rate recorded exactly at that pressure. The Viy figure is 5.26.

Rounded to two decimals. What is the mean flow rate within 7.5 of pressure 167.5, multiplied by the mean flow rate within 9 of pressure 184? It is 6.54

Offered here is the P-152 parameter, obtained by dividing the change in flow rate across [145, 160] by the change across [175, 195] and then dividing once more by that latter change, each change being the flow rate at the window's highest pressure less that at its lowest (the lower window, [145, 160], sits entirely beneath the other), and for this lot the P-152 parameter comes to -60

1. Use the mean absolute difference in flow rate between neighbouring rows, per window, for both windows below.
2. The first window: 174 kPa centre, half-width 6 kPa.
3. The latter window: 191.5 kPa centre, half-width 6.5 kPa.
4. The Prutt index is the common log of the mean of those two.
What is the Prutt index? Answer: -1.37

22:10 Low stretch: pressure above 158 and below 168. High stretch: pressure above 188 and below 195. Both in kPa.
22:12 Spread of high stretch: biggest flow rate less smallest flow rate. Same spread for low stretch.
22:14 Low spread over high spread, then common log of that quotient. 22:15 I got -0.30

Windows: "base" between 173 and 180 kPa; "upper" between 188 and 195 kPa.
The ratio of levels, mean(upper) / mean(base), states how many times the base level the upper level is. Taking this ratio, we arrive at 1.022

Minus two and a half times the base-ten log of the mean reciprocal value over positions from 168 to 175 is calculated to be 1.00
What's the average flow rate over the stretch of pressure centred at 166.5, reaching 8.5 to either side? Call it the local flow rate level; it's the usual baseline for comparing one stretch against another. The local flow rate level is 2.52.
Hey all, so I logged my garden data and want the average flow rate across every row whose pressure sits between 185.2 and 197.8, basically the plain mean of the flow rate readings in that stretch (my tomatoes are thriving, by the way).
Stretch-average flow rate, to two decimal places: 2.62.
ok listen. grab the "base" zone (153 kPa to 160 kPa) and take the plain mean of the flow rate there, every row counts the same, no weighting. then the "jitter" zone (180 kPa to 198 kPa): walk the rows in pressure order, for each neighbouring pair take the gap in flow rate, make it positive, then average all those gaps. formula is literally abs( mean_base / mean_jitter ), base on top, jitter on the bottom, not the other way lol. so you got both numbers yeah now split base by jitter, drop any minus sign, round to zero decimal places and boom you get 57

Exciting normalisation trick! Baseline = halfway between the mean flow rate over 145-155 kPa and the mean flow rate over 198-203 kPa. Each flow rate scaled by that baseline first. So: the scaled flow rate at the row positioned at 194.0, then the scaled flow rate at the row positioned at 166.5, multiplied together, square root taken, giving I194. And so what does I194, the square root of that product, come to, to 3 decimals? 0.962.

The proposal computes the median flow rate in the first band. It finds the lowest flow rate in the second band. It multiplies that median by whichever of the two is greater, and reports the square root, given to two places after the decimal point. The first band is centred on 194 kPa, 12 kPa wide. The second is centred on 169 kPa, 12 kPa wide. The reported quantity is 2.58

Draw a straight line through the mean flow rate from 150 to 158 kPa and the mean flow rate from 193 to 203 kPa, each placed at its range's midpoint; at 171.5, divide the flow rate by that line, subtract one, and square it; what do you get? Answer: 0.0020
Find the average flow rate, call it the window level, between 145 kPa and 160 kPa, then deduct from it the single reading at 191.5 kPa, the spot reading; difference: 0.052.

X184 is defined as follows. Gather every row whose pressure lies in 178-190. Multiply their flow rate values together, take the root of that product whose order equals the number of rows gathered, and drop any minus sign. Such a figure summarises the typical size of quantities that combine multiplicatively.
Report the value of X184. 2.62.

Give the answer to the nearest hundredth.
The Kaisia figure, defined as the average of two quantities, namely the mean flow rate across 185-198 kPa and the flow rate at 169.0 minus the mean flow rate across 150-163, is 1.27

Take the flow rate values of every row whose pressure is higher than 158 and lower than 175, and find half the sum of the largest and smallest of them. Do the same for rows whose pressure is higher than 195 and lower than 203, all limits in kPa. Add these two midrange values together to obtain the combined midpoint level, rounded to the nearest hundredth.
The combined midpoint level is 5.16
